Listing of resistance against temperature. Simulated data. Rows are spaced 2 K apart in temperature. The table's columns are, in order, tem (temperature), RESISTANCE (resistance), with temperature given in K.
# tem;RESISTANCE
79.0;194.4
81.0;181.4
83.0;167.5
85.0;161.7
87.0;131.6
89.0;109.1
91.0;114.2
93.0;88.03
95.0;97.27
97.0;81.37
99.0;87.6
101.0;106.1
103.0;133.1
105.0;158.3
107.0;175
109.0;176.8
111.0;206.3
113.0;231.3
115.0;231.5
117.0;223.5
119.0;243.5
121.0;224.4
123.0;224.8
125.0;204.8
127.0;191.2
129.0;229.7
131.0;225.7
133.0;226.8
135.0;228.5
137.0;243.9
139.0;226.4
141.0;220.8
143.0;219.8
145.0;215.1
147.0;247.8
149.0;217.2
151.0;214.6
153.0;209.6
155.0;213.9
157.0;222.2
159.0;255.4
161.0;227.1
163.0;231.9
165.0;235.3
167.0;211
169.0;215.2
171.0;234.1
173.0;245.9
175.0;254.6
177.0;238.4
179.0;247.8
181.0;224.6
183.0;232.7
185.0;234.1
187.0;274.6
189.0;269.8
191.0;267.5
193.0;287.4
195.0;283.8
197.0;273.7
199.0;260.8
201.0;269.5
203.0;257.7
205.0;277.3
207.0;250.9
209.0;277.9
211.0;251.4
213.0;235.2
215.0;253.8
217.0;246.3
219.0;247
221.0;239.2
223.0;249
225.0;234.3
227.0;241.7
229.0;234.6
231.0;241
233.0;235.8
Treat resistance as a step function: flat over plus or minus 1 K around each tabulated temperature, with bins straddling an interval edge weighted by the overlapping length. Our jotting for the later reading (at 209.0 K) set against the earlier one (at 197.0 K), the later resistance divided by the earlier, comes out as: 1.02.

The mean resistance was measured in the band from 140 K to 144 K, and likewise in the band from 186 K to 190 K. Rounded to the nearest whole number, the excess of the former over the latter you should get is -52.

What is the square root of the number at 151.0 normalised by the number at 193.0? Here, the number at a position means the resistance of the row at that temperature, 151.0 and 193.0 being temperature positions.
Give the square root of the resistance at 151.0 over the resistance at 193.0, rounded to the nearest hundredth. 0.86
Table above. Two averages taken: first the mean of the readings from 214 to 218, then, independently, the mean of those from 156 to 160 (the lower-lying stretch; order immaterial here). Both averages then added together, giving 489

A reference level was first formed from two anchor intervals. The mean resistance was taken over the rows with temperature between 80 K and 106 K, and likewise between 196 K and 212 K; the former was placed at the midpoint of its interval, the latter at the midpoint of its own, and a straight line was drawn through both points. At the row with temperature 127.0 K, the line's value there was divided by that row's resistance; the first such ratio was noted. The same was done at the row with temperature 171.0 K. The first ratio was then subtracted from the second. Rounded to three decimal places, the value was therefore 0.077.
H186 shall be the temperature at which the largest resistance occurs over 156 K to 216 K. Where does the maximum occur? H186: 193.0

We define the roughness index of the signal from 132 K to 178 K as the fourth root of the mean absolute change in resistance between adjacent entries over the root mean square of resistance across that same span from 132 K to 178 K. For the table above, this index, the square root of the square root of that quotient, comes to 0.487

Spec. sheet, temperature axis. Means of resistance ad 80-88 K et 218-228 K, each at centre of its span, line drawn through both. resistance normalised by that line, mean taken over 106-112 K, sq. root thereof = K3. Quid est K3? 1.03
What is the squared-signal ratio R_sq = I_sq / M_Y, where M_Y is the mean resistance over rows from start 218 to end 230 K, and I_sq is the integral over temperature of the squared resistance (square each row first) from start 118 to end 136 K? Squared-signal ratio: 3702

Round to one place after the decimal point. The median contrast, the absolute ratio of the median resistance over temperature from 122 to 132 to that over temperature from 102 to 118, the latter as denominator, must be 1.2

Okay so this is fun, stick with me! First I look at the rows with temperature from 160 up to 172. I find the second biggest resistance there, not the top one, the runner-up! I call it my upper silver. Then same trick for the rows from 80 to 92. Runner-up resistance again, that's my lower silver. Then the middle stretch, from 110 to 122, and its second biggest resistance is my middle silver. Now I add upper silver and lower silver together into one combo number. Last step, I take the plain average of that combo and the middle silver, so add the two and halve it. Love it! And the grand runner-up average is 317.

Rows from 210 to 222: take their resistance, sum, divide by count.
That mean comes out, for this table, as 245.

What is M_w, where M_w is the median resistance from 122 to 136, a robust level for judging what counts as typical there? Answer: 226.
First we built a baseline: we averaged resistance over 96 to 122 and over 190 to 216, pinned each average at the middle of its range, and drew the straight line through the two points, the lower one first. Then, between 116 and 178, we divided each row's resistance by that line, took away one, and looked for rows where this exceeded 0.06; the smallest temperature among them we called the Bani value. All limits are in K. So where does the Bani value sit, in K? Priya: 117.0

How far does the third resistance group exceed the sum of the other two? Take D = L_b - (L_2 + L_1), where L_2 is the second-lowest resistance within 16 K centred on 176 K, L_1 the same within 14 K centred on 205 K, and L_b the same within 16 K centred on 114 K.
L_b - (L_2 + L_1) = -299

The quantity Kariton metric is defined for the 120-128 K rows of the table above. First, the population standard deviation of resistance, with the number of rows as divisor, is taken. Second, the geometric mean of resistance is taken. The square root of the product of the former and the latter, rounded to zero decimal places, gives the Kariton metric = 55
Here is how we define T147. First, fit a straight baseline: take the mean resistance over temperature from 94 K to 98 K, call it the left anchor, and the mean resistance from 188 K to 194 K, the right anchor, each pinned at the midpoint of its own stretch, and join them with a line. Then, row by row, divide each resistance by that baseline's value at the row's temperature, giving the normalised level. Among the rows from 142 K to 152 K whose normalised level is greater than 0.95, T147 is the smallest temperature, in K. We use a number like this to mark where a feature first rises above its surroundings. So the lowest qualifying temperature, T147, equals 143.0 K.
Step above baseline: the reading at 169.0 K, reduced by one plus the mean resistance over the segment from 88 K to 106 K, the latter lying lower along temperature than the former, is 106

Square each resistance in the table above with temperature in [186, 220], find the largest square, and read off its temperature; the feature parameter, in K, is 193.0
